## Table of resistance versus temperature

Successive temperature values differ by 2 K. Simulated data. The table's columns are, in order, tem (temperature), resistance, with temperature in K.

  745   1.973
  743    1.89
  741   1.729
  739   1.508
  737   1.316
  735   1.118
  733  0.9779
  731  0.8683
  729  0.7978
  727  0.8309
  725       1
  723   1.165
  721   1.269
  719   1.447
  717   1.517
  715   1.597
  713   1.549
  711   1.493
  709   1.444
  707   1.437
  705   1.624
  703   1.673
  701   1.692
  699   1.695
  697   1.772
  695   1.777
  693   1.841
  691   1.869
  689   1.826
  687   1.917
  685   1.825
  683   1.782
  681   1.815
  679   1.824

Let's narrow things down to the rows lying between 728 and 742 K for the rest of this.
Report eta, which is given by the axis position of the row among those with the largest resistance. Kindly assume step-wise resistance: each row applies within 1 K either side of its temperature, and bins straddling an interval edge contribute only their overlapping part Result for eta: 741 K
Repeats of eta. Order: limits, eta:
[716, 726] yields 717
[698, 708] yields 699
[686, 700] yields 687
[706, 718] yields 715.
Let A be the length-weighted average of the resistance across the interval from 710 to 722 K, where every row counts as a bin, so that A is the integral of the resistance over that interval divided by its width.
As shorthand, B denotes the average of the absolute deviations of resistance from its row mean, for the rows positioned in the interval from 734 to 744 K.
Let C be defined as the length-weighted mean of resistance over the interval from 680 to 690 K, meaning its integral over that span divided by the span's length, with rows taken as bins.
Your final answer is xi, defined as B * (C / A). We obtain 0.29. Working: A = 1.5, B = 0.24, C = 1.8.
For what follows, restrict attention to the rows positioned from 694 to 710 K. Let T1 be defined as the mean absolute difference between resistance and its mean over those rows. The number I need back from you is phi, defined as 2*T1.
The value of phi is 0.21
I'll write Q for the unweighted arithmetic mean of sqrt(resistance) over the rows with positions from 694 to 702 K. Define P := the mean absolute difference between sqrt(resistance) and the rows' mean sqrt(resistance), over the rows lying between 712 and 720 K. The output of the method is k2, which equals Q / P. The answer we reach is 71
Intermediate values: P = 0.018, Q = 1.32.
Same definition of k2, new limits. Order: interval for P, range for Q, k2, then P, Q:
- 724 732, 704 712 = 37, 0.033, 1.22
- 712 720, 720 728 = 56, 0.018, 1.03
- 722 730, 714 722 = 18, 0.069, 1.21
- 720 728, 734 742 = 16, 0.074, 1.19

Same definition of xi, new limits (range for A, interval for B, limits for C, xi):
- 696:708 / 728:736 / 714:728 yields 0.08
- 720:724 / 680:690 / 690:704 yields 0.05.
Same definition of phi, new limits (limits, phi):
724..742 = 0.52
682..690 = 0.08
